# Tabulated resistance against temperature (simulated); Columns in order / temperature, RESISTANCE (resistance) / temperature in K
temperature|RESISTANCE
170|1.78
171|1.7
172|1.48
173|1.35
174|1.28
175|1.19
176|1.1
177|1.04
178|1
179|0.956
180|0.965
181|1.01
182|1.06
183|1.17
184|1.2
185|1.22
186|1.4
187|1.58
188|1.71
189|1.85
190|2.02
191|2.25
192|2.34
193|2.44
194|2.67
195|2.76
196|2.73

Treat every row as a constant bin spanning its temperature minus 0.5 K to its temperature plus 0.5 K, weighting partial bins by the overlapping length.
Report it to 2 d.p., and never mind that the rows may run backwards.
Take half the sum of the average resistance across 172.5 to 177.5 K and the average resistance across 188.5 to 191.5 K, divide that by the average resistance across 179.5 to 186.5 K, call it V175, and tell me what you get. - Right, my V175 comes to 1.41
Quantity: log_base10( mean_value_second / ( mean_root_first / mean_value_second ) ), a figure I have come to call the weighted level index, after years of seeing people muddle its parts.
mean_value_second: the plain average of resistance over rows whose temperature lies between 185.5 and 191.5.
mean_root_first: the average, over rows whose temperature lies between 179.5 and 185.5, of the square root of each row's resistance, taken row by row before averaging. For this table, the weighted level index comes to 0.49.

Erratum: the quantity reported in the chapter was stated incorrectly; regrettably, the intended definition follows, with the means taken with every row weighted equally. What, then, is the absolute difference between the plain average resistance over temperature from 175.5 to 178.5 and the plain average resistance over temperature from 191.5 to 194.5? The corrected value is 1.4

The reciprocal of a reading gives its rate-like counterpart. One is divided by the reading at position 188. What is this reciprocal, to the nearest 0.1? 0.6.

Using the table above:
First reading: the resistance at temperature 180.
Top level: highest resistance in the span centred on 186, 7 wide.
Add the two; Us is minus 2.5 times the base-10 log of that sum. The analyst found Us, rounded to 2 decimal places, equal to -1.12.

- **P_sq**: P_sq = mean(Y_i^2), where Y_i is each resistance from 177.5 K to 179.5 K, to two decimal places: 0.96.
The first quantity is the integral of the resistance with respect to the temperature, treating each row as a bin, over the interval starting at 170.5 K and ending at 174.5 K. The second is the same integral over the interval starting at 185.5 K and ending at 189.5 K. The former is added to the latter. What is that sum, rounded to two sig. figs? 12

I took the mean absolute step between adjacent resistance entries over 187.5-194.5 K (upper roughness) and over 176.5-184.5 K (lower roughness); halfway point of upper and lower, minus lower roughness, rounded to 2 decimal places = 0.06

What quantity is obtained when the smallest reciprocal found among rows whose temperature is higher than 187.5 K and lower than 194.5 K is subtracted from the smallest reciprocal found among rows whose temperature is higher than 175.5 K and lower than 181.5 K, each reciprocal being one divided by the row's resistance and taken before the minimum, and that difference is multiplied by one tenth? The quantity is 0.05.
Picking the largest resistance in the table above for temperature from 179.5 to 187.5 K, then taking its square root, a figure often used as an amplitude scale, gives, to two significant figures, 1.3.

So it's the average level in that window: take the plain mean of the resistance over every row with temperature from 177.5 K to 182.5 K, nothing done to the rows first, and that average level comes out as 1.00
